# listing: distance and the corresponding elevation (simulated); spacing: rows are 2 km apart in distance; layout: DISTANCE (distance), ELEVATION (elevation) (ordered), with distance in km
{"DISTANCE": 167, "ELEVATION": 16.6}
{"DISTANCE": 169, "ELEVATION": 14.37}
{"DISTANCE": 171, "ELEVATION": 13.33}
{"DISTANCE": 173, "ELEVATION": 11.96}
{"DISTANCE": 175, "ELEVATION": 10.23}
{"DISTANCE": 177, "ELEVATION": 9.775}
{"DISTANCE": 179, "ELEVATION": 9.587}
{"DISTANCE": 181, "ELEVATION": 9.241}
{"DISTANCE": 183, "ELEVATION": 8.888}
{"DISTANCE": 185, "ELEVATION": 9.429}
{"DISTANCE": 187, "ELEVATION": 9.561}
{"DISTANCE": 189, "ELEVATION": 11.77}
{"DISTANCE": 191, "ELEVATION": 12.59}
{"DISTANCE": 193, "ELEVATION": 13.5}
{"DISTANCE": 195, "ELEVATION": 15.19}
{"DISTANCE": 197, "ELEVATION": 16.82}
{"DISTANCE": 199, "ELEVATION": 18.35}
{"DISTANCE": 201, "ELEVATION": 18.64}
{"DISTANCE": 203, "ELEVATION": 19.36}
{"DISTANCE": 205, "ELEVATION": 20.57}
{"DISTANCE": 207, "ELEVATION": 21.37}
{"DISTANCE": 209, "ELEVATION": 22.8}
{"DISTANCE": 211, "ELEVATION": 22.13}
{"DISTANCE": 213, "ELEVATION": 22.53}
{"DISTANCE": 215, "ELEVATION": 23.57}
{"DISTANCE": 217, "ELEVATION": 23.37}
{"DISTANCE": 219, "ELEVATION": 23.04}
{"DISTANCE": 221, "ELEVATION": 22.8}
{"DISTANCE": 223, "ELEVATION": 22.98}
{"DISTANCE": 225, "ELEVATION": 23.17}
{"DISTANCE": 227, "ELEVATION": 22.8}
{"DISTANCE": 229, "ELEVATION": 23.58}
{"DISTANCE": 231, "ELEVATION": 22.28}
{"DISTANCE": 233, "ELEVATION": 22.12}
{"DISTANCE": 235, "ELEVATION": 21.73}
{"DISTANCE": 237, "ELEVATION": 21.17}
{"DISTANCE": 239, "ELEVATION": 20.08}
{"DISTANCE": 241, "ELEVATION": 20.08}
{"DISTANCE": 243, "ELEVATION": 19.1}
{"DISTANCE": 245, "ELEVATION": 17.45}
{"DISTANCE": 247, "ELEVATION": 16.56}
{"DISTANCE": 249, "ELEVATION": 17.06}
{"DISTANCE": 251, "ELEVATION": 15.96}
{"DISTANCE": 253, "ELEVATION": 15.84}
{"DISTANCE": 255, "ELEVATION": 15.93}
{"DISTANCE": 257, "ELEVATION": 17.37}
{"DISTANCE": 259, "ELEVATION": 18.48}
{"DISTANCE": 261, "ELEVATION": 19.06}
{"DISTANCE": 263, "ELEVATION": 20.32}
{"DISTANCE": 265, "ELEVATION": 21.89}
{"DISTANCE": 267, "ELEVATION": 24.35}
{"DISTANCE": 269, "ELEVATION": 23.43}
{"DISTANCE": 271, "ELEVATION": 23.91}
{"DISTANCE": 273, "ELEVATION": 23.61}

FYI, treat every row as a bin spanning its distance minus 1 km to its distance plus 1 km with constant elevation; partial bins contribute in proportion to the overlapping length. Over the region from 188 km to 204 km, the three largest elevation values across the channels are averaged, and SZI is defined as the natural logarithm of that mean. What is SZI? 2.93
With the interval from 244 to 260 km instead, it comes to 2.88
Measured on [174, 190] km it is 2.36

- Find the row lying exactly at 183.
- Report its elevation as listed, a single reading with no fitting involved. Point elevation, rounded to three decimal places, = 8.888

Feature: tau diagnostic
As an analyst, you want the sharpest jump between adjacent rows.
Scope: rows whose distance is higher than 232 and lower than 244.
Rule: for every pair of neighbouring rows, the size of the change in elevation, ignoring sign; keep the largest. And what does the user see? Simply 1.09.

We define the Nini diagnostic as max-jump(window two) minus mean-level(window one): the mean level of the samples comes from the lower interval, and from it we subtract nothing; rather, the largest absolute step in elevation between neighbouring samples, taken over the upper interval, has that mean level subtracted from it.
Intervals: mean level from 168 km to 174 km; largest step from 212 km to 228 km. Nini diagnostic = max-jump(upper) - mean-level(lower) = -12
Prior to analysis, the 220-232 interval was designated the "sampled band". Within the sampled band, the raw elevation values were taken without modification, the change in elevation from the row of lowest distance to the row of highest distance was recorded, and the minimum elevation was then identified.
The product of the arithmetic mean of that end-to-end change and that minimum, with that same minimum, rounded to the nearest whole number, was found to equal 242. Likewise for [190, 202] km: 117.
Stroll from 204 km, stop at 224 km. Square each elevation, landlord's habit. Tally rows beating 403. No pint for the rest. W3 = 10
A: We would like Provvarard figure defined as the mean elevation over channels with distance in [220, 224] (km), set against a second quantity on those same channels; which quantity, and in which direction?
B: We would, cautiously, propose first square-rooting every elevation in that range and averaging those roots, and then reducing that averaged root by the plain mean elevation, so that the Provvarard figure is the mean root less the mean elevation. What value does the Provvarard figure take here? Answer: -18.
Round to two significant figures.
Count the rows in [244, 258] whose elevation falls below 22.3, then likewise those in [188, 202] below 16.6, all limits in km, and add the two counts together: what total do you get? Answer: 11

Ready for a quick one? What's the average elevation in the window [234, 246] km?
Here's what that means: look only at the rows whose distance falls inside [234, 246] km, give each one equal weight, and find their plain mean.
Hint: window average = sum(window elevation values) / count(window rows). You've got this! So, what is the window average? 20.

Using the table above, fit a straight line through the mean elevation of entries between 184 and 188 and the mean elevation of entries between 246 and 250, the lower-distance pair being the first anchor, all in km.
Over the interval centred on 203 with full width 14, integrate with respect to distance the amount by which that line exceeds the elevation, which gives -115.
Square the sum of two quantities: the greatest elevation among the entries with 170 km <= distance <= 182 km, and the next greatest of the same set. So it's 640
